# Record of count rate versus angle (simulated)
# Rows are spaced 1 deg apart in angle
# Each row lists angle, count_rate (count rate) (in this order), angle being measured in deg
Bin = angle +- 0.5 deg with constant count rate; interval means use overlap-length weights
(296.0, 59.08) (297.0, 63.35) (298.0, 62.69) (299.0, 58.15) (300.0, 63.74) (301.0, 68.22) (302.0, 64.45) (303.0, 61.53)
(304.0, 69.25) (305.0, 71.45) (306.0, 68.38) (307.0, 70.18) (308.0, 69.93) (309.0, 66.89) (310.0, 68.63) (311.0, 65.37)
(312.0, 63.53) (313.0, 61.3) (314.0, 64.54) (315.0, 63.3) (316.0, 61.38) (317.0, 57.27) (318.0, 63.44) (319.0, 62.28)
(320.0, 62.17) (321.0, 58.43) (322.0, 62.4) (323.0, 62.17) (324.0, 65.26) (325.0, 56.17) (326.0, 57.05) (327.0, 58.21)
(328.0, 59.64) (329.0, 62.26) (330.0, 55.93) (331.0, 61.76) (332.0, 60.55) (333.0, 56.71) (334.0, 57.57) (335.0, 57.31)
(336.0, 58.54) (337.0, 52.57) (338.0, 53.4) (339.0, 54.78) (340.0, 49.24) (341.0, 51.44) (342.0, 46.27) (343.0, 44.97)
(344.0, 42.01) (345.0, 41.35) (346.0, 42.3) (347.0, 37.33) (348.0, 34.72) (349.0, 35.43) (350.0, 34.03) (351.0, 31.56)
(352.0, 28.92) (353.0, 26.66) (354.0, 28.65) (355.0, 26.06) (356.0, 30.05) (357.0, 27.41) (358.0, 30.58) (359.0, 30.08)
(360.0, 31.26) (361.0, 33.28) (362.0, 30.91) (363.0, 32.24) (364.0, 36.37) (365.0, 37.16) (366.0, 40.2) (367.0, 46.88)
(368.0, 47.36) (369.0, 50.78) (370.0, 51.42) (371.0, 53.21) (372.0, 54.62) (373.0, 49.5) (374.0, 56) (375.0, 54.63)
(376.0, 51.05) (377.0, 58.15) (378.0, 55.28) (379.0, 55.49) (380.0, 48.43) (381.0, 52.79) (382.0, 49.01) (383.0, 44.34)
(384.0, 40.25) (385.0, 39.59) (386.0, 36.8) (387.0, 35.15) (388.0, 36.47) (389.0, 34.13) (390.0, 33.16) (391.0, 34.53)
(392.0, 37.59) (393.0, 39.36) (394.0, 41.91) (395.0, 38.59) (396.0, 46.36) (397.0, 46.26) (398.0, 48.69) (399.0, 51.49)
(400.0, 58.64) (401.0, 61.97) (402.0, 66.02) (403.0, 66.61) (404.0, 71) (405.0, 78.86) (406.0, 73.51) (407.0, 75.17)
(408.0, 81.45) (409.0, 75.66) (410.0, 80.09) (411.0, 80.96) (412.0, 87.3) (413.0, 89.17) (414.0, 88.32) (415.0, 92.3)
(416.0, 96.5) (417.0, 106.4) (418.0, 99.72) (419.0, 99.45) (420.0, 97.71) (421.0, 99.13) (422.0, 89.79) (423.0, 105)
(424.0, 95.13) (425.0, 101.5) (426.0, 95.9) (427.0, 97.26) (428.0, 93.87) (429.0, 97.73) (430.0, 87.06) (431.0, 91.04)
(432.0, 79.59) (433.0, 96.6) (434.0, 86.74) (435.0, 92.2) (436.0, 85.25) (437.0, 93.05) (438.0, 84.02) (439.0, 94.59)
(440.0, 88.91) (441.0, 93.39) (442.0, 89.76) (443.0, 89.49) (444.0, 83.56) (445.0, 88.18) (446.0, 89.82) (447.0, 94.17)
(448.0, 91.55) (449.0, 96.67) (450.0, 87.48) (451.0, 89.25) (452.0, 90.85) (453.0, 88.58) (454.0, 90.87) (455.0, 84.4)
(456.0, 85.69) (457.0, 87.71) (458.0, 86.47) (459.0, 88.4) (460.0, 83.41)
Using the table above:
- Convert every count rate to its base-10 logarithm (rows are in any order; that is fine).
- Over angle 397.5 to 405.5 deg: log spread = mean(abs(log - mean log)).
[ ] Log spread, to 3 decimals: 0.054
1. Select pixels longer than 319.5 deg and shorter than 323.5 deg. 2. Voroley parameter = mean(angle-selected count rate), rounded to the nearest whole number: 61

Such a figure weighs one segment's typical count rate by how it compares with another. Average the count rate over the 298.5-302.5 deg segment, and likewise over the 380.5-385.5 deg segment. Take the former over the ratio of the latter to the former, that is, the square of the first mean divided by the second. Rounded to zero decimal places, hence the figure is 90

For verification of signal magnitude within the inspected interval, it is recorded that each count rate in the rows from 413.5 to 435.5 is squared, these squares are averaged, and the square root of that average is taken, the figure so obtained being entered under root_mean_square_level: 95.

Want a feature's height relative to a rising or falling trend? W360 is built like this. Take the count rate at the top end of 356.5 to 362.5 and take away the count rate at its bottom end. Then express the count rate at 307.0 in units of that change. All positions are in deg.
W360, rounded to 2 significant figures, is 20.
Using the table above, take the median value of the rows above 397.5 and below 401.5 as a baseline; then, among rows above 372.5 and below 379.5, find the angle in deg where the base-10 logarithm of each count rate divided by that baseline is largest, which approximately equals 377.0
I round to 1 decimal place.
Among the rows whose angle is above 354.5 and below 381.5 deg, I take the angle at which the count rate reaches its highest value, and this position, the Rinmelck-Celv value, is 377.0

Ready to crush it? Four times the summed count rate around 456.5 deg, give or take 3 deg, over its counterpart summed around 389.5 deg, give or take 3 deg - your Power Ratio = 9.9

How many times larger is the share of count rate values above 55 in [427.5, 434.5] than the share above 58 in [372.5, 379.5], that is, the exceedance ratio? 7.0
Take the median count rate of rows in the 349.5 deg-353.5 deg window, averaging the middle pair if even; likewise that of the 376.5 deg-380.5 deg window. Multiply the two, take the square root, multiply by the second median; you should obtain 2267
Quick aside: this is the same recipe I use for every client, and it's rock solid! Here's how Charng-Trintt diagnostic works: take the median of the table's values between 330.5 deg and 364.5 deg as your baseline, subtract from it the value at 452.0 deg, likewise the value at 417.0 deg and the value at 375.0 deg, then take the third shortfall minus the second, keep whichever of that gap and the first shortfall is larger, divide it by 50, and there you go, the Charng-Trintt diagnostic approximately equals 1.0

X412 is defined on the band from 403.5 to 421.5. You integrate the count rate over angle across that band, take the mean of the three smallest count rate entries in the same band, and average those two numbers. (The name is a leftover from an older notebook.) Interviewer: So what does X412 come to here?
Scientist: 823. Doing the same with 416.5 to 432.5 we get 811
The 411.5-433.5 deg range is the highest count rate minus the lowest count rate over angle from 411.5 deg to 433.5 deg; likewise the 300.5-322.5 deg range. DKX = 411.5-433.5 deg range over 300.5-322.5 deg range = 1.9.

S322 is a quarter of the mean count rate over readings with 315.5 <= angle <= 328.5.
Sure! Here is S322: 15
